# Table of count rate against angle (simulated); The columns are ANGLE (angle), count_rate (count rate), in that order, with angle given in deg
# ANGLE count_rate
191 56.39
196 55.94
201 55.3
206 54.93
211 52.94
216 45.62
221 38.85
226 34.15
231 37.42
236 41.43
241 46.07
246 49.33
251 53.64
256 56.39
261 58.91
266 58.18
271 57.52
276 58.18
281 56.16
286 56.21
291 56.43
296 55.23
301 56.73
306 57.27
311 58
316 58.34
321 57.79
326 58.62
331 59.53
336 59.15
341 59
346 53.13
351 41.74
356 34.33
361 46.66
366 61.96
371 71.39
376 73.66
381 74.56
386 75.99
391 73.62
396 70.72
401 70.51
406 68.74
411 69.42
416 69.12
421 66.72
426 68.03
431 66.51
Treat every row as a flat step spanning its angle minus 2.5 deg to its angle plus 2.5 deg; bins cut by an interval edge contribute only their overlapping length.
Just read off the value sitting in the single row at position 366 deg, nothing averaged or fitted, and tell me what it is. 61.96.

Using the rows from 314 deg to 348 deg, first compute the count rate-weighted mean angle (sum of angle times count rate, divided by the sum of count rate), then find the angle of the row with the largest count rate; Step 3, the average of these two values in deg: 330.9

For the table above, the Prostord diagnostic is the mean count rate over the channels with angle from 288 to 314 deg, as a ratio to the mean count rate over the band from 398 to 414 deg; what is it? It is 0.82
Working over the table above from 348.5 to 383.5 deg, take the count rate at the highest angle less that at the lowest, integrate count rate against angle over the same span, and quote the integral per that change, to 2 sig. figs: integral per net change 62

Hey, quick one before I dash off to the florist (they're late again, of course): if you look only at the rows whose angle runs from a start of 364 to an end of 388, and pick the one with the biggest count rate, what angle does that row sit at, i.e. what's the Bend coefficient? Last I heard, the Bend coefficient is 386 deg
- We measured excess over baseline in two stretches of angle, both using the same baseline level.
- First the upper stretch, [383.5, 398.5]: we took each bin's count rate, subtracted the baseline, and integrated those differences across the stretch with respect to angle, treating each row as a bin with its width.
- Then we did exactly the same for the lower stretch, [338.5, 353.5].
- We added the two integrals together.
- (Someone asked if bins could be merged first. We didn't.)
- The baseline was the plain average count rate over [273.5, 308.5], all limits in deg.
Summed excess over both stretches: 173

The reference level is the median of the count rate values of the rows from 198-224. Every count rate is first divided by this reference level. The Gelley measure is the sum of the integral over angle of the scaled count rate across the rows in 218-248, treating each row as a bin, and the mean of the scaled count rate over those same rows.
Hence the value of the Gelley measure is 24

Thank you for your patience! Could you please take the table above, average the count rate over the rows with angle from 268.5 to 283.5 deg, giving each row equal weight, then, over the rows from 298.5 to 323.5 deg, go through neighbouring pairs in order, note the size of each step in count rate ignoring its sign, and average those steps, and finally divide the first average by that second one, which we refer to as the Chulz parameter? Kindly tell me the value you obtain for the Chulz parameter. 106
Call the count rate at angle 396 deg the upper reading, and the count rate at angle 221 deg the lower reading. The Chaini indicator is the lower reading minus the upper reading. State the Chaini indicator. -31.9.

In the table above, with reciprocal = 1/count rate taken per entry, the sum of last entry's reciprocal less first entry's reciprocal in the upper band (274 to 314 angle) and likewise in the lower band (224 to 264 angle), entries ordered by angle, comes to -0.012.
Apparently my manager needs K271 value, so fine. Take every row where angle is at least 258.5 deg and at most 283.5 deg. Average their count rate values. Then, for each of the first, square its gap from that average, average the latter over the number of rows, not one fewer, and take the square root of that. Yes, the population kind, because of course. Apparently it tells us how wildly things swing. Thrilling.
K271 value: 1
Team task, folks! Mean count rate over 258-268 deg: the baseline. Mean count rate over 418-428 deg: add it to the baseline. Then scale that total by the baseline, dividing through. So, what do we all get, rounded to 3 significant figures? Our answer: 2.15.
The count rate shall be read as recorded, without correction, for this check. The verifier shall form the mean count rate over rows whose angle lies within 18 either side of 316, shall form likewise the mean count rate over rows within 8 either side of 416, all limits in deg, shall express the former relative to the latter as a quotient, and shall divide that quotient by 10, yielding 0.0848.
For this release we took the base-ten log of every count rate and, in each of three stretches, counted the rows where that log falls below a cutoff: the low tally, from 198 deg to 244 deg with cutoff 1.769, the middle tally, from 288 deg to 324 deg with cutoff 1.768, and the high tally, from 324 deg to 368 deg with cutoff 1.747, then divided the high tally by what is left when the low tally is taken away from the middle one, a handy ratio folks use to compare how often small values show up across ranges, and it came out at -2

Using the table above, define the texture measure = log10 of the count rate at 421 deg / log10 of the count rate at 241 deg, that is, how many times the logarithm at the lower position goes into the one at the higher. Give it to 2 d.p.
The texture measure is 1.10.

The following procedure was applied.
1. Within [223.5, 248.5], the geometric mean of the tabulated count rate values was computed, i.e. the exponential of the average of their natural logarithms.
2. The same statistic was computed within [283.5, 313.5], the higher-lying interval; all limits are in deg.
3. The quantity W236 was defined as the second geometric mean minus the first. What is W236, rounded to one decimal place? 15.3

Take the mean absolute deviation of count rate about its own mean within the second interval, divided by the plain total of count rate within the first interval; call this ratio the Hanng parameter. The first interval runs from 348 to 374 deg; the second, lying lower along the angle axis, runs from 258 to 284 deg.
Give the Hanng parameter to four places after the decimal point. 0.0030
